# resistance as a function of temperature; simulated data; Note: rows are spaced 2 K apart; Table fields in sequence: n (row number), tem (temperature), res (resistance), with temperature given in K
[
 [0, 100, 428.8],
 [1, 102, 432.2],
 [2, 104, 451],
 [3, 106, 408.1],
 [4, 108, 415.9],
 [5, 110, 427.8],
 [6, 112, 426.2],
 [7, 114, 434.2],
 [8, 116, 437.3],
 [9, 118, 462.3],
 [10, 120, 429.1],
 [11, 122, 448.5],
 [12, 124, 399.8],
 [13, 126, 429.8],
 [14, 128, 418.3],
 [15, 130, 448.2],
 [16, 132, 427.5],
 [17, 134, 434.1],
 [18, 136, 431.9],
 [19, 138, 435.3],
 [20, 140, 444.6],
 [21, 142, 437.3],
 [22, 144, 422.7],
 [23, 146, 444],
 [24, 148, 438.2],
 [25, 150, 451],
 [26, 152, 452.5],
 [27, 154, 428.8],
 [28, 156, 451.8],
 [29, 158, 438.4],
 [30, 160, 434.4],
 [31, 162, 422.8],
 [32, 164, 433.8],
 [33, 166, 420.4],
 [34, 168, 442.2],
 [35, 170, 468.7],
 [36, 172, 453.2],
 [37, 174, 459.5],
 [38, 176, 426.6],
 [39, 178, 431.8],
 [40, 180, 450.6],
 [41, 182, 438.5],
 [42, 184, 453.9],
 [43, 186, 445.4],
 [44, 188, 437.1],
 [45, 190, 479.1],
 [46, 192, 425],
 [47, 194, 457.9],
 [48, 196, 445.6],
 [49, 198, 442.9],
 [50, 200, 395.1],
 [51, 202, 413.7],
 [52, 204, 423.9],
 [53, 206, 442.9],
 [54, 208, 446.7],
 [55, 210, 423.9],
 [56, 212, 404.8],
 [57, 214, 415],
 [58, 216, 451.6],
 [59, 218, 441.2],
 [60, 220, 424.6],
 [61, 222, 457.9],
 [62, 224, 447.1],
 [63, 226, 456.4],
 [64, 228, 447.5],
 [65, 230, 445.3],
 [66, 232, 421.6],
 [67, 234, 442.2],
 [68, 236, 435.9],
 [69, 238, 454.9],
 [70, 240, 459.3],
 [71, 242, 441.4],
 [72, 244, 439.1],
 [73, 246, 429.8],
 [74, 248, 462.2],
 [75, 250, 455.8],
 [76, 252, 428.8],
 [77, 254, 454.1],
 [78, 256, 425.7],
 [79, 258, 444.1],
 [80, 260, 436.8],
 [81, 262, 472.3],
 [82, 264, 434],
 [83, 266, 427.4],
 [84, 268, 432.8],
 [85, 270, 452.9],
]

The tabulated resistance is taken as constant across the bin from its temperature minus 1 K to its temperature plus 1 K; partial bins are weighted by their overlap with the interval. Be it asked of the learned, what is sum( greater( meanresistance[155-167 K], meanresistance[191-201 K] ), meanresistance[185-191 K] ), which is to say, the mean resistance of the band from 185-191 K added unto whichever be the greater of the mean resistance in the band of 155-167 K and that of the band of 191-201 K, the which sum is 887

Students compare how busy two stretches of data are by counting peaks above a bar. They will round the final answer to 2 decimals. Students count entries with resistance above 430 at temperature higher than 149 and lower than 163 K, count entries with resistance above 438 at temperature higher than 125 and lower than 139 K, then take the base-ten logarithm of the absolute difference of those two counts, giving 0.60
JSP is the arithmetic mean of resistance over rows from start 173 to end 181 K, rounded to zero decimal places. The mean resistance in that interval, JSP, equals 442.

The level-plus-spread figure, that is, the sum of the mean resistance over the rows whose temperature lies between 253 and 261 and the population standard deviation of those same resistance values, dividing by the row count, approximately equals 451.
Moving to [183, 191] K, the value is 470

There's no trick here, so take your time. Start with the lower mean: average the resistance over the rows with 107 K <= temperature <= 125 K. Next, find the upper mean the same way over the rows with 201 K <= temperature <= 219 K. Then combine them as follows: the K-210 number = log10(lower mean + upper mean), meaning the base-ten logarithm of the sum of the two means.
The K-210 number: 2.935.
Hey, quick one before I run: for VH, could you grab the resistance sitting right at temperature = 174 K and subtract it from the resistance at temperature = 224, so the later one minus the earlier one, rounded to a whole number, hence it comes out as -12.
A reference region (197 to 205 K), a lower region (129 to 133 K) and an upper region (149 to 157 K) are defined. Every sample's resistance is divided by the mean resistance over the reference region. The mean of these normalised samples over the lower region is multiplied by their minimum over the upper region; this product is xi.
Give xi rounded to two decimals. 1.07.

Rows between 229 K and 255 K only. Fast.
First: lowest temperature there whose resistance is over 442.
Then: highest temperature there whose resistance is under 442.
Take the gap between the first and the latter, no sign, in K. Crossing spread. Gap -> 22 K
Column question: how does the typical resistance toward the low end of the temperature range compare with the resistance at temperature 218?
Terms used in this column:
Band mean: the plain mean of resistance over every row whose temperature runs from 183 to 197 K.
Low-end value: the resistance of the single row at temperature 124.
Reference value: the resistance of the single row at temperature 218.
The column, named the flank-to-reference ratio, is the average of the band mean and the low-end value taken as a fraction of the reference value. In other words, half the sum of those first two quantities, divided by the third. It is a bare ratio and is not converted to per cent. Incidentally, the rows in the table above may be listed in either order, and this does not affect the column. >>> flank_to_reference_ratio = 0.96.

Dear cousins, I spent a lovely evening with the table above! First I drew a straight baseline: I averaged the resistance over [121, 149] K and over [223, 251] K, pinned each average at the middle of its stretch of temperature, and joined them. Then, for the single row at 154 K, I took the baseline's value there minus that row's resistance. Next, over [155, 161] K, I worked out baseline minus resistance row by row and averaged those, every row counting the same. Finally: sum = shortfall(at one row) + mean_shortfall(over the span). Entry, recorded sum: 1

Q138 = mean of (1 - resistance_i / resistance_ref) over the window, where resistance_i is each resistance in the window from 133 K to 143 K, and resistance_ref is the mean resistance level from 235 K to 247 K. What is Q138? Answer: 0.015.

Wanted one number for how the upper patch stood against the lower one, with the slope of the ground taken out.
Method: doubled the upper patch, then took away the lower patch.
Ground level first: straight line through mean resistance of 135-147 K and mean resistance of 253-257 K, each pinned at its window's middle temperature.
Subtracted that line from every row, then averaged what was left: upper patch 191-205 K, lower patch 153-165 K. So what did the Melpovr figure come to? -16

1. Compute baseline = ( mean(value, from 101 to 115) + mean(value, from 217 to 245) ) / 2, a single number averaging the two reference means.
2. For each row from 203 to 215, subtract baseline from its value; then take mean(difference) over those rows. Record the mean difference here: -10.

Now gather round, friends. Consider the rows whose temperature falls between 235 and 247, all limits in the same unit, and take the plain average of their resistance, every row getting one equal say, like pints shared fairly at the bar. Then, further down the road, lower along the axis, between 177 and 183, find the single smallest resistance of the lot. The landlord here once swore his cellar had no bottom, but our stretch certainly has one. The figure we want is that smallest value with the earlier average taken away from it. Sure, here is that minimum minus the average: -12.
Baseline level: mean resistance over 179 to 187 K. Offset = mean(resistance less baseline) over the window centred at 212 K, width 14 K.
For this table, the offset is -15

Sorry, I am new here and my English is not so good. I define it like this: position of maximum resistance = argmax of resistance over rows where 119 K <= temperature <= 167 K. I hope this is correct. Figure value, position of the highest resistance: 152 K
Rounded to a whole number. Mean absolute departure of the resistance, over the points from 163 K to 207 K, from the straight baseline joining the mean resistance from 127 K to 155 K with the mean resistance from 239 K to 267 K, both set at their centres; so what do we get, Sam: 14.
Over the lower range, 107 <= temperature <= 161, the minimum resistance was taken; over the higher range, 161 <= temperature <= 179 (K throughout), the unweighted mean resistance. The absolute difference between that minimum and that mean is 40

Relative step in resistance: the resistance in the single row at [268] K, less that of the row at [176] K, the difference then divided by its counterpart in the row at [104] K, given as 0.014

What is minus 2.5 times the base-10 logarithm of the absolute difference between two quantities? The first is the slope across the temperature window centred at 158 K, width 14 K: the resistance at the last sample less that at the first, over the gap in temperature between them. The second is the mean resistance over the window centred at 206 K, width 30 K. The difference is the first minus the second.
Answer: -6.59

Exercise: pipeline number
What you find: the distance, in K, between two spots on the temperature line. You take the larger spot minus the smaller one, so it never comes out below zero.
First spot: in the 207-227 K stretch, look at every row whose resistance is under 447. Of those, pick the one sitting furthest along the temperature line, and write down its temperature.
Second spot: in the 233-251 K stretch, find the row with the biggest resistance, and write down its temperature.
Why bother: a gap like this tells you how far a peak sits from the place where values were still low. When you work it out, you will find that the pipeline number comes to 28 K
